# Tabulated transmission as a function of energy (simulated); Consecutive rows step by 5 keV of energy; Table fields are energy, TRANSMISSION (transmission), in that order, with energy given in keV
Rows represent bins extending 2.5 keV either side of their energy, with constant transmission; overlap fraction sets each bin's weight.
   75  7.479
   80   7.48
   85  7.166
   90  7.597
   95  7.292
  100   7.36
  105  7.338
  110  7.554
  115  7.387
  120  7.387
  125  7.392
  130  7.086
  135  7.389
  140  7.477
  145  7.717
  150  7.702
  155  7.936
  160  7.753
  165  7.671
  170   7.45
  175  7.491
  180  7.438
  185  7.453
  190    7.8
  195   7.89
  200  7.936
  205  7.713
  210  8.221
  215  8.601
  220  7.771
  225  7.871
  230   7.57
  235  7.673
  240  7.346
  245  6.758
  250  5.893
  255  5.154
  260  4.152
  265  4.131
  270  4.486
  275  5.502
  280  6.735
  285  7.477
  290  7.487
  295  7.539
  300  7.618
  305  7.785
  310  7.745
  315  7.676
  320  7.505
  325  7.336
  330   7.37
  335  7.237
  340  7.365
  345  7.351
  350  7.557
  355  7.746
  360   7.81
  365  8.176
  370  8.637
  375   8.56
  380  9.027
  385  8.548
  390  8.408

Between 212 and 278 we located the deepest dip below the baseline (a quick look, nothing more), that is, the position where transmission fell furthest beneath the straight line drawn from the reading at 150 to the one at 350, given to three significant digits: 265 keV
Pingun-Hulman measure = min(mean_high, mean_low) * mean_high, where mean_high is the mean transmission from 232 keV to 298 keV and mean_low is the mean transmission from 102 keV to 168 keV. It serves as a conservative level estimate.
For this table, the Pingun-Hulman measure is 38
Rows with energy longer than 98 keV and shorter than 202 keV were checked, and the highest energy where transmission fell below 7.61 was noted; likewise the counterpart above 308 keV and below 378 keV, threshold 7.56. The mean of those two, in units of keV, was 267.5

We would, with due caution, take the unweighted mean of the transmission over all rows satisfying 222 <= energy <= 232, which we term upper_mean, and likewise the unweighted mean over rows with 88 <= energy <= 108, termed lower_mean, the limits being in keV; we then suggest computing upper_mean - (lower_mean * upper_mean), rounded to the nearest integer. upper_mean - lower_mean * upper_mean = -49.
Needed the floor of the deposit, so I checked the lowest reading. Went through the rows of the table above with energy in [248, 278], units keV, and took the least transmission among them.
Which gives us 4.131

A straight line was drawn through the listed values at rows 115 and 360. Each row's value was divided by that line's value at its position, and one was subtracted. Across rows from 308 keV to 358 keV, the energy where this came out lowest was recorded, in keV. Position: 335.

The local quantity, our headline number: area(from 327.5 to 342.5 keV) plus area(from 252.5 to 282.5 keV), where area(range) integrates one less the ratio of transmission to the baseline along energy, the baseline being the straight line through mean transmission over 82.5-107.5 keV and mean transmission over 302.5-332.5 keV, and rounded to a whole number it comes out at 10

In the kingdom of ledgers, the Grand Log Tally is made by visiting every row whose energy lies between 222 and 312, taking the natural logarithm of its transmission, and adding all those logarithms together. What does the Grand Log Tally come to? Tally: 34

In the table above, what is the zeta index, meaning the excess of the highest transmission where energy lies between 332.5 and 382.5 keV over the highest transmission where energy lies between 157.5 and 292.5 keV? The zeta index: 0.4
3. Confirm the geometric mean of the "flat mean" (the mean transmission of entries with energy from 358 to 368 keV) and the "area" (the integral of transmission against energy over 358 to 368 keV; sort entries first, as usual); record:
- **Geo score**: 25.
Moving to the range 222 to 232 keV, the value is 24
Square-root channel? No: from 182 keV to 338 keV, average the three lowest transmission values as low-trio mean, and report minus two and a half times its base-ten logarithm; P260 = -1.6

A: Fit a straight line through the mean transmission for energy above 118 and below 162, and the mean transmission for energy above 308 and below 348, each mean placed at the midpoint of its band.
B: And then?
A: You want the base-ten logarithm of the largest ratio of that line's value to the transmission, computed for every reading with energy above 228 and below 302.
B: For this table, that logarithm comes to 0.258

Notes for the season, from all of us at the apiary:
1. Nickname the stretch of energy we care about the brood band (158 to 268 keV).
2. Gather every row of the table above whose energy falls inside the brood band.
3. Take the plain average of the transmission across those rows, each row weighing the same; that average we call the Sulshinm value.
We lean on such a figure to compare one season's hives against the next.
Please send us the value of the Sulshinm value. 7.2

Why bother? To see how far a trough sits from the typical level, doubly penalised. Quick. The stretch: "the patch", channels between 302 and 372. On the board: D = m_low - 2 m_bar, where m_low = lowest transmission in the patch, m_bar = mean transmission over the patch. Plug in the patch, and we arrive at -8.1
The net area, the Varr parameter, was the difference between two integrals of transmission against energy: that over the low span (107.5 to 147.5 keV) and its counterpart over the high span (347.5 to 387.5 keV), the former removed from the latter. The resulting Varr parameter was 33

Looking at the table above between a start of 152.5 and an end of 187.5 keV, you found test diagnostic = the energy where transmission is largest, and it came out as 155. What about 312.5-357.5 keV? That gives 355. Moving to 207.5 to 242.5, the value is 215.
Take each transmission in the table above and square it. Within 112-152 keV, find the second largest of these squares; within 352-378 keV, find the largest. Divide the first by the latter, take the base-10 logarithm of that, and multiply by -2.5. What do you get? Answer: 0.25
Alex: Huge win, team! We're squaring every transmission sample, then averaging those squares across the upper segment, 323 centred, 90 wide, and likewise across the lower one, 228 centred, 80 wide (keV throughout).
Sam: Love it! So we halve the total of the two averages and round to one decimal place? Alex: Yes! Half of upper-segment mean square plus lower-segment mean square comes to 54.0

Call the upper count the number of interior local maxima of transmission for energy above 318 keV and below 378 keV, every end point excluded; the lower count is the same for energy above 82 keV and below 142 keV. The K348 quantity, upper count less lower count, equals -1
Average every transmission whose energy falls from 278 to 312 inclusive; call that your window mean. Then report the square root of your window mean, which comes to 2.74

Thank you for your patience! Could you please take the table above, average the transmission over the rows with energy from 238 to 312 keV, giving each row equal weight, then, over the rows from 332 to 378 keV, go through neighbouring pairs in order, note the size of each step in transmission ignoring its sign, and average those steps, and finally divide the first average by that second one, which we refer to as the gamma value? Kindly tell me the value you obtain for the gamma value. 34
